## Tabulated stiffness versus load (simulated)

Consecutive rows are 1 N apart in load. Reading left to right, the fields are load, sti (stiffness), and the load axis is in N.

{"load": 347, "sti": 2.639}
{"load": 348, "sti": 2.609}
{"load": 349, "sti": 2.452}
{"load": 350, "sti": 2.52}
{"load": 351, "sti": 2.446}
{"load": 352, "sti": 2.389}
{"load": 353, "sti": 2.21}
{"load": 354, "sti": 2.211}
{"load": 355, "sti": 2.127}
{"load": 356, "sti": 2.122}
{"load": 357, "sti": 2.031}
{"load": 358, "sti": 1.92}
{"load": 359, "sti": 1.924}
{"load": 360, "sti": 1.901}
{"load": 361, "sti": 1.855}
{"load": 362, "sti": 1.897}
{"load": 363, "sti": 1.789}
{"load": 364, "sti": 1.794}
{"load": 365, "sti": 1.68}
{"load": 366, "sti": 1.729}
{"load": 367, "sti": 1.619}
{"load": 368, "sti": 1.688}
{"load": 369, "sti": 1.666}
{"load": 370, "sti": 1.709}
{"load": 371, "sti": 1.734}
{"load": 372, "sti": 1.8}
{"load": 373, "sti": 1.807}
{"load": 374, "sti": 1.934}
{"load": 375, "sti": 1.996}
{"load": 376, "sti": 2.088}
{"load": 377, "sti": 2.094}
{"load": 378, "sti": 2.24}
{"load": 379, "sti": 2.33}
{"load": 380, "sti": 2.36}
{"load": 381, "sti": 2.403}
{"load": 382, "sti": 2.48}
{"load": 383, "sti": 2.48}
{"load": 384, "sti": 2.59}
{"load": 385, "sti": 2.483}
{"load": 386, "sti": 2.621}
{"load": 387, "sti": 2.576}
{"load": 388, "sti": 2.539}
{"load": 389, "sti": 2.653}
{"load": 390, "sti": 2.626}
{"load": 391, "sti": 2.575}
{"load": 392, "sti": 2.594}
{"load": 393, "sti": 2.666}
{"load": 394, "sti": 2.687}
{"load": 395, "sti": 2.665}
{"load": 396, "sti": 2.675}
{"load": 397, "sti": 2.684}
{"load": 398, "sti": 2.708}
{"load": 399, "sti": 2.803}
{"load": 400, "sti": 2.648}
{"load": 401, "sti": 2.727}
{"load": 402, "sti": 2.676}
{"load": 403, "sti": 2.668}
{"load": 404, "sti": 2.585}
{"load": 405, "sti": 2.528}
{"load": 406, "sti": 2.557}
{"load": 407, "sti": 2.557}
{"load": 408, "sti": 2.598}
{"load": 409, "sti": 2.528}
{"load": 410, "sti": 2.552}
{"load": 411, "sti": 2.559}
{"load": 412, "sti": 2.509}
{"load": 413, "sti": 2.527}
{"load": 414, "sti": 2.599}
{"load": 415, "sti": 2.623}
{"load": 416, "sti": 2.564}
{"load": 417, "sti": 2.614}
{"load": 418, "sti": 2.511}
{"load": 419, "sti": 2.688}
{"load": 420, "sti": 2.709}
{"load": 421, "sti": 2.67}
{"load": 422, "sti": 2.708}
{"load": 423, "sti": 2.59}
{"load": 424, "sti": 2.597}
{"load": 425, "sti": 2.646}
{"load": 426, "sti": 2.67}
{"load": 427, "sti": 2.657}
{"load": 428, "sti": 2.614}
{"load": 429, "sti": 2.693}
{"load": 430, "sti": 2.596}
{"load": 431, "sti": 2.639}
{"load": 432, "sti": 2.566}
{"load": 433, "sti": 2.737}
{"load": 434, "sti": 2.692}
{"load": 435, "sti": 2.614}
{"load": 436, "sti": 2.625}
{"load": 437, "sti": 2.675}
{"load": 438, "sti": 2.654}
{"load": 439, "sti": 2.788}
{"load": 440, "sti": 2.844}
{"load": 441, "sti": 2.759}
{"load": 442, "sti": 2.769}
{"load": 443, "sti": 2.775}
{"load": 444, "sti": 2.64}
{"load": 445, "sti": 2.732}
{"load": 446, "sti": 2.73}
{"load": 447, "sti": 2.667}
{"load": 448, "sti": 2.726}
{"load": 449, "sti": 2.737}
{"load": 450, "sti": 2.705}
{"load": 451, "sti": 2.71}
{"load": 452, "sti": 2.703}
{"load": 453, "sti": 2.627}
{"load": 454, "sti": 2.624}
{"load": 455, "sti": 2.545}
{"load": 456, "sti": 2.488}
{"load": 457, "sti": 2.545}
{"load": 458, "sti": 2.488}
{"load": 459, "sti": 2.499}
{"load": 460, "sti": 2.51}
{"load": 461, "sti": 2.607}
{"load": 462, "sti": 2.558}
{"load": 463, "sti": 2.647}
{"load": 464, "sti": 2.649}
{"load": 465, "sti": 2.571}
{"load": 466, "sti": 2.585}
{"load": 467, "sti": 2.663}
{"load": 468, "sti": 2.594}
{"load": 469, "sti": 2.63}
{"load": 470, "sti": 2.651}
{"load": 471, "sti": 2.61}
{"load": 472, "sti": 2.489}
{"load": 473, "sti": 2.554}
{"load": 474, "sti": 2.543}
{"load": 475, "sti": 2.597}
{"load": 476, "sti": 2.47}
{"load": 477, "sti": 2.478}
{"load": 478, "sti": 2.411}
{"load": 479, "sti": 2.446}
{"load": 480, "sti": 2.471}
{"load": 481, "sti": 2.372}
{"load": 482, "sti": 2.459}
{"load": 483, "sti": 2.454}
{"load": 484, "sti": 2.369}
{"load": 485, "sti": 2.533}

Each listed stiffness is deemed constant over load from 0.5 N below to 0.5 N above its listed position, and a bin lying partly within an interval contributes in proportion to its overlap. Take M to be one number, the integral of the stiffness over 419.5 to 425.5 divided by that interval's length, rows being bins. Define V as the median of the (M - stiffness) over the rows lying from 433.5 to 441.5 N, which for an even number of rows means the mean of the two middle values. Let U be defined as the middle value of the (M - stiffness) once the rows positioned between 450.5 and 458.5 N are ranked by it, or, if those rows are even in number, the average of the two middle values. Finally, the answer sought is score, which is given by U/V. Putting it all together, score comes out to -2.3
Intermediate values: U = 0.07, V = -0.03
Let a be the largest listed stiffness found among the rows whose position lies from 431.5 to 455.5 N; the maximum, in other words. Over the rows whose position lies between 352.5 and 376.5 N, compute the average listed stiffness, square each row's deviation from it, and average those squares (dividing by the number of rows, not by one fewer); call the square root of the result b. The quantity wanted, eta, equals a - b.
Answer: 2.7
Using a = 2.844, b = 0.173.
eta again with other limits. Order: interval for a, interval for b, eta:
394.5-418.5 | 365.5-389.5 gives 2.4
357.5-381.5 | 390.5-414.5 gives 2.3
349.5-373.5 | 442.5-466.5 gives 2.4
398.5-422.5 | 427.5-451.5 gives 2.7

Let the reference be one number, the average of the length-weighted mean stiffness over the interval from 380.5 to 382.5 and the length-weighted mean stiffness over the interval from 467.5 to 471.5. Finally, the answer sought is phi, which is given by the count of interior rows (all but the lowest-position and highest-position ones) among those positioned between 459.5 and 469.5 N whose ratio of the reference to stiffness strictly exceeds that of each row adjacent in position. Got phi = 3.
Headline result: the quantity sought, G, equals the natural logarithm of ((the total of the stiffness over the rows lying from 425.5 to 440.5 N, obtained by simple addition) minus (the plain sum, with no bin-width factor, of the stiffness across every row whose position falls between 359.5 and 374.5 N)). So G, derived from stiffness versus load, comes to 3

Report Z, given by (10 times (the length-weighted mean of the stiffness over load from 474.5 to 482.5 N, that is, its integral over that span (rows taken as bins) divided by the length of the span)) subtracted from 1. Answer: -23.6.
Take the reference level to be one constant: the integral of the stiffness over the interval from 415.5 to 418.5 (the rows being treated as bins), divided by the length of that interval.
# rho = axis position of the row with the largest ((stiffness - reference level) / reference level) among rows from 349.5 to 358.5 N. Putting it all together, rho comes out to 350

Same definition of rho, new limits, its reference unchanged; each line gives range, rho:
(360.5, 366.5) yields 362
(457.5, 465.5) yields 464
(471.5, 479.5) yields 475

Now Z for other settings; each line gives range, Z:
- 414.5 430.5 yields -25.3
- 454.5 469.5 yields -24.7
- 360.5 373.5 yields -16.5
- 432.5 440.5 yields -26.0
